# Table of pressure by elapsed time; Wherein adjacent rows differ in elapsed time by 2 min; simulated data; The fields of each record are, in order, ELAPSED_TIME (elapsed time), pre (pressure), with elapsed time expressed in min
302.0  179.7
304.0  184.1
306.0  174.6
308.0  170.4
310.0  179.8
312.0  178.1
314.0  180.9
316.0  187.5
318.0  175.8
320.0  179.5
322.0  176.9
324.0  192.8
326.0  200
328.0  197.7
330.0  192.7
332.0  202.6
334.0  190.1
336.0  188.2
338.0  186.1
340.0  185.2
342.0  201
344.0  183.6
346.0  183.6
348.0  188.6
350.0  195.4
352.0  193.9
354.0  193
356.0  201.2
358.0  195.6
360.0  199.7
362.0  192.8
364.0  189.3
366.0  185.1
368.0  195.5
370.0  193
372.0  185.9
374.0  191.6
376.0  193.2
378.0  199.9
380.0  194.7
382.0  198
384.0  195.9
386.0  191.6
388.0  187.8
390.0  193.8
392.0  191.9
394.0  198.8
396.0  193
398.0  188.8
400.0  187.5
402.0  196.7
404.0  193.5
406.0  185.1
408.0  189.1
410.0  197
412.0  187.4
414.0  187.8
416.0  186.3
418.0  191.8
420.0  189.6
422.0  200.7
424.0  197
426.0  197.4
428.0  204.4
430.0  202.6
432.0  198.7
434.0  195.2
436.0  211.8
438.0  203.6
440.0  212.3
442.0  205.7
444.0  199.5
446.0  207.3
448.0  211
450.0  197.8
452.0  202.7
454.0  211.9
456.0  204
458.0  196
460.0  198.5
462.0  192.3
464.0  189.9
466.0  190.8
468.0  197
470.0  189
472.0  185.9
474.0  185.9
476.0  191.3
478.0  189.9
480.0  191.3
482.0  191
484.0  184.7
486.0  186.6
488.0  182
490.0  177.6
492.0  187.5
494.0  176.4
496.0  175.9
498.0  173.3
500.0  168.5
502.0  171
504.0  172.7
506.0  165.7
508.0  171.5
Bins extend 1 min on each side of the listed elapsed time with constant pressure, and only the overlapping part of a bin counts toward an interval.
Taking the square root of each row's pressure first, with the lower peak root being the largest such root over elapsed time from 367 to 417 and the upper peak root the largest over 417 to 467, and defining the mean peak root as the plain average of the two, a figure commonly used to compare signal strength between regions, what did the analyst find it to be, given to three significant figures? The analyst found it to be 14.4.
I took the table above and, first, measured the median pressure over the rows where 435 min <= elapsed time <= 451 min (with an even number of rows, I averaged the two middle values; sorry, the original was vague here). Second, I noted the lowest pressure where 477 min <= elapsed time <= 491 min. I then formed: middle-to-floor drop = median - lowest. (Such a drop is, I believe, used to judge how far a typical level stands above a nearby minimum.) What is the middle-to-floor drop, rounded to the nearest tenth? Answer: 28.9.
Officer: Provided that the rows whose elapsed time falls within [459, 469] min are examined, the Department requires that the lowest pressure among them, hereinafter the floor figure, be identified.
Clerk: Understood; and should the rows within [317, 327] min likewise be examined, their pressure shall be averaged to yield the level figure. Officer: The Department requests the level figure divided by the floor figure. 0.97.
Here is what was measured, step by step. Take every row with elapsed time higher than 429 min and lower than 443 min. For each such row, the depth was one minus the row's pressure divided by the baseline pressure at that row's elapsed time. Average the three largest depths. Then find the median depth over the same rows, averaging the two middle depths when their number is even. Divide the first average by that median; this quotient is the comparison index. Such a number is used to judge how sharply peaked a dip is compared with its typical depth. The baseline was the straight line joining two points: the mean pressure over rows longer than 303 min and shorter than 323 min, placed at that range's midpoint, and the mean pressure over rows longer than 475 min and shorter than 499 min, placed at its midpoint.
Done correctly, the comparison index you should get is 0.783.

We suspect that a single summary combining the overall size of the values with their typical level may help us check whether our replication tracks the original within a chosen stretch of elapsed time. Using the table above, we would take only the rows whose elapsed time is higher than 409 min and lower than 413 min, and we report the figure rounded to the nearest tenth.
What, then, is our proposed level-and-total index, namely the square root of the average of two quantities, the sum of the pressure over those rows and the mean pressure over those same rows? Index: 17.0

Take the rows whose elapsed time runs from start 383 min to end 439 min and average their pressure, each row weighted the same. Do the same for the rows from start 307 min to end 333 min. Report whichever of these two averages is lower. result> 186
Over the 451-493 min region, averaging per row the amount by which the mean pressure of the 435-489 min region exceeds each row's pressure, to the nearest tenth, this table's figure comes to 5.0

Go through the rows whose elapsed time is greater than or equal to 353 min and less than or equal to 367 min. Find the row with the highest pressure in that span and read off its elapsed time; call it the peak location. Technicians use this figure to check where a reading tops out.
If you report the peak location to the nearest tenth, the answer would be 356.0 min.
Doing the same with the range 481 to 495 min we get 482.0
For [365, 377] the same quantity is 368.0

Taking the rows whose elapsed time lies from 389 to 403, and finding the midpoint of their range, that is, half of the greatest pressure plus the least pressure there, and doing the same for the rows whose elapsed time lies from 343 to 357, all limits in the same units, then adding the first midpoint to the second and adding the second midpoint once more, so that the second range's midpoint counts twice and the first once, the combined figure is 578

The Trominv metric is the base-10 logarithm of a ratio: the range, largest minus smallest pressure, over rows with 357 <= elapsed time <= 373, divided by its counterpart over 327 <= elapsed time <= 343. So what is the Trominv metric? -0.08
